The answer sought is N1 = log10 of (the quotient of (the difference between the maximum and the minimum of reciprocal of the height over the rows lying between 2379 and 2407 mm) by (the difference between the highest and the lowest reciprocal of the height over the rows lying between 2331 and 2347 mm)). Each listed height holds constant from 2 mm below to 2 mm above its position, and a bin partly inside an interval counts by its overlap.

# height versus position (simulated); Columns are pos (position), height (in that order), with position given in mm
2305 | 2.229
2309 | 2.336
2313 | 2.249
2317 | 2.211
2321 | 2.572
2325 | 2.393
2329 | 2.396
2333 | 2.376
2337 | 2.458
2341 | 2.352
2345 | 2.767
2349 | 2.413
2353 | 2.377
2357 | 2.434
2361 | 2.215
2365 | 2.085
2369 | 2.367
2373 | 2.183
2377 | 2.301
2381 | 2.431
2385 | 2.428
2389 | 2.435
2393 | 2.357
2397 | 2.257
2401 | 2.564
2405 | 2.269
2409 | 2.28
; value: -0.1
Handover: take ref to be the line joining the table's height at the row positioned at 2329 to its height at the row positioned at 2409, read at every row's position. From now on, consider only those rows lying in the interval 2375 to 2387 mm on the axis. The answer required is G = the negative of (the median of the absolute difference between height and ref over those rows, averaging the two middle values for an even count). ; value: -0.11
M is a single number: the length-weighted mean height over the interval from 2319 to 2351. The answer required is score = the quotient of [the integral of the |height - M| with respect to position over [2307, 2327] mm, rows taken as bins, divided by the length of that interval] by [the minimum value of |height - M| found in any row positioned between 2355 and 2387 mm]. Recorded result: 5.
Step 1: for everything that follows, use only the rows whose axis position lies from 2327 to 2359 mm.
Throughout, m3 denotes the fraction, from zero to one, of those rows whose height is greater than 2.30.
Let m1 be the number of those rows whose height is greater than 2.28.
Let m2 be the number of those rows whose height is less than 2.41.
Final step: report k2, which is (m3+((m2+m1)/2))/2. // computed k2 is 3.50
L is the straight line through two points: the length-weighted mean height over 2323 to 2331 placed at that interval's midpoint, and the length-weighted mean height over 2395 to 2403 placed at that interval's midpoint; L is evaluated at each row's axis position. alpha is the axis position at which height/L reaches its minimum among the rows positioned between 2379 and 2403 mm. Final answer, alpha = 2397 mm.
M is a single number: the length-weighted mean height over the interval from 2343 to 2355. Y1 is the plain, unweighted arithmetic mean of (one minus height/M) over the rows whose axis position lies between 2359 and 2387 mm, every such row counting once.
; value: 0.09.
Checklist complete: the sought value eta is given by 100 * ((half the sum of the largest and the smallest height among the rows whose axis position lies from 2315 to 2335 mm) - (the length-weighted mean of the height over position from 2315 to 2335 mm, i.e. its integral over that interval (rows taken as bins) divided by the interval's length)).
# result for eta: 0.2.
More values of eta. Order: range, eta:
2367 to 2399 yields -3.6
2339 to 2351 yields 4.9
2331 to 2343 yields 1.0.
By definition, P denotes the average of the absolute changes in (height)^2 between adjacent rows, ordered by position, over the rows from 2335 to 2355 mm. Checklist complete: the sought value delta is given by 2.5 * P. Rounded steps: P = 1.2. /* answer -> 2.9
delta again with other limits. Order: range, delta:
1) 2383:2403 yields 1.5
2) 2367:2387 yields 1.2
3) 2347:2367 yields 1.3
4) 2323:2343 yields 0.6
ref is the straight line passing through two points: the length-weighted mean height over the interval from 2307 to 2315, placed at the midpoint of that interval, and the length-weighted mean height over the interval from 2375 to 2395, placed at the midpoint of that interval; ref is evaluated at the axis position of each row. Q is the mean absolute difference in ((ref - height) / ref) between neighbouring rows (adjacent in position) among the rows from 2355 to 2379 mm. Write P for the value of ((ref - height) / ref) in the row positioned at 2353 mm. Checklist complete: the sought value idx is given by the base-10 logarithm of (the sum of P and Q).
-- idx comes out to -1.17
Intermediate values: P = -0.01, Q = 0.079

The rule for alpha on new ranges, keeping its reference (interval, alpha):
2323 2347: 2341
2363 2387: 2365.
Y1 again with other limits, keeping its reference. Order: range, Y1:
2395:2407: 0.06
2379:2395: 0.04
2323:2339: 0.04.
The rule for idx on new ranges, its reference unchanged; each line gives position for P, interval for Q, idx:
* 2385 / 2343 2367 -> -1.27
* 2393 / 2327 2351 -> -0.99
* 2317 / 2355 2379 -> -0.93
